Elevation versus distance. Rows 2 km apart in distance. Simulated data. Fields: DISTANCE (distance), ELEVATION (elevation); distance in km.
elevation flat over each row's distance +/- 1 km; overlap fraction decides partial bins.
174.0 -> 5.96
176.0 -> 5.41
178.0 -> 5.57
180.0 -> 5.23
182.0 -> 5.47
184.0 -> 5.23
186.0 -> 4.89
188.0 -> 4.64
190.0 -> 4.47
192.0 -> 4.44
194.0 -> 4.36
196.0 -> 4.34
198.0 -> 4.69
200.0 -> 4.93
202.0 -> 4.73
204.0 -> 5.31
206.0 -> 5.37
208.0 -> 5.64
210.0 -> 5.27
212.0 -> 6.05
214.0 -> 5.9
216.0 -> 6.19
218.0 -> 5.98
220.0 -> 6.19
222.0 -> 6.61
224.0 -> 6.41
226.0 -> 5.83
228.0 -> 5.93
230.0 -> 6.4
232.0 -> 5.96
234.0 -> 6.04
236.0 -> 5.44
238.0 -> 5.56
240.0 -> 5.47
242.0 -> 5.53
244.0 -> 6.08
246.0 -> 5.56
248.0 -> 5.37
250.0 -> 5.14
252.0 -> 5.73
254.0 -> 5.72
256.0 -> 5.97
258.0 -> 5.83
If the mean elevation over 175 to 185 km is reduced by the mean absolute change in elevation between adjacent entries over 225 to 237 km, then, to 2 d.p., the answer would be 5.04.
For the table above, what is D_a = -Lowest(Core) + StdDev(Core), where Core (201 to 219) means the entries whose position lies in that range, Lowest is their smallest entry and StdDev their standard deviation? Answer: -4.3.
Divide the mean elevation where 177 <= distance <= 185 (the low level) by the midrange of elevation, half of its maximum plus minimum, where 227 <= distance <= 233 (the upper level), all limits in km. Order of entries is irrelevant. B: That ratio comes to 0.87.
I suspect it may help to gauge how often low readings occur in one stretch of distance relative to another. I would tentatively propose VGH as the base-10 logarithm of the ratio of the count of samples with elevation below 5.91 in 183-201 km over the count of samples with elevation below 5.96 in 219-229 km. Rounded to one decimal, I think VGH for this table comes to 0.7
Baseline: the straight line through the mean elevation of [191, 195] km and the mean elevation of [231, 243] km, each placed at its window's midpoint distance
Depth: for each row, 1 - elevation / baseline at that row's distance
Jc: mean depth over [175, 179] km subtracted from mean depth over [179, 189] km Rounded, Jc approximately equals 0.162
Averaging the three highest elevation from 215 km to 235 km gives 6.5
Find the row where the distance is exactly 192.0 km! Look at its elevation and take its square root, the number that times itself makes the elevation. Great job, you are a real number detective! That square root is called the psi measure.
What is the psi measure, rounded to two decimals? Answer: 2.11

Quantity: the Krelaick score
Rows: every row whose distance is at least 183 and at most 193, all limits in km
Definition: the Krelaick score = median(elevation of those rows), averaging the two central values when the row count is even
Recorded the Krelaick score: 4.6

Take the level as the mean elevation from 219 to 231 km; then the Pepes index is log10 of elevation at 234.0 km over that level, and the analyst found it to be -0.013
